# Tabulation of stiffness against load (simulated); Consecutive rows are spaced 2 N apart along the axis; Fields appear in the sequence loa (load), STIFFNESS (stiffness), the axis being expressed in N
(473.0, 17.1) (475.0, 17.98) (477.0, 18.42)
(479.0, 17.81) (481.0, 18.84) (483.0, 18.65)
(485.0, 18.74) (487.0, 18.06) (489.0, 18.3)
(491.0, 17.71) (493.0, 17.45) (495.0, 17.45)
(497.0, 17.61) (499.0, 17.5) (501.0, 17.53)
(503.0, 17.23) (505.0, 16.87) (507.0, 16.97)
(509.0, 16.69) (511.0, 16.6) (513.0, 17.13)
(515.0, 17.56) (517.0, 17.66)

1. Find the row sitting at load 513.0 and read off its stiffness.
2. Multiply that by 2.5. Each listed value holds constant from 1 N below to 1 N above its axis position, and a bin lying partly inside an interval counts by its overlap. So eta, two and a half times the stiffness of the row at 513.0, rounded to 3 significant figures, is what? 42.8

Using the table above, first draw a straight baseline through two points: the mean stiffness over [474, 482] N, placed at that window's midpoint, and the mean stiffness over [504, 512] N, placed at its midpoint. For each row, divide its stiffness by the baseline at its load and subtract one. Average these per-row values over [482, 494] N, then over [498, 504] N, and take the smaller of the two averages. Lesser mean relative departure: 0.017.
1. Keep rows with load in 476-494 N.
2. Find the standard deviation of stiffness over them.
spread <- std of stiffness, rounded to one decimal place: 0.5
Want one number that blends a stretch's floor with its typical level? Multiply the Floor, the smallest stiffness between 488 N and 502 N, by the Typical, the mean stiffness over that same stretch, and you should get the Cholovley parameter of 308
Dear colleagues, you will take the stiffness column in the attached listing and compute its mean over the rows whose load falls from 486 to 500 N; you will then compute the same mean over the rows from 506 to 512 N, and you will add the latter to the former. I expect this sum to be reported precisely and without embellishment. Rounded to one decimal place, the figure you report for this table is 34.5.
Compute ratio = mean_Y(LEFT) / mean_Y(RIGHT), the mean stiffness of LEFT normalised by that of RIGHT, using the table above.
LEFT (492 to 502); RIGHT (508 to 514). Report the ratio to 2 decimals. 1.04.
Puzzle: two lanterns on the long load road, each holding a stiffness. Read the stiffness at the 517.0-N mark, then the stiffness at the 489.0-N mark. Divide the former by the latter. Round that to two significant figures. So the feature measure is 0.97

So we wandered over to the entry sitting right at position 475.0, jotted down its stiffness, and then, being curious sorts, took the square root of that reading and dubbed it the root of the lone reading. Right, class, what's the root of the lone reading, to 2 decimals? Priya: 4.24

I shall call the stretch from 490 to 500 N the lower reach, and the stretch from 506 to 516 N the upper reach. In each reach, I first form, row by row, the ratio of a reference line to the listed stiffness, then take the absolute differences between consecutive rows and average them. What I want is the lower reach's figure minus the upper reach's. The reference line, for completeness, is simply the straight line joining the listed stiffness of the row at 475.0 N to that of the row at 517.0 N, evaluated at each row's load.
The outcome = -0.013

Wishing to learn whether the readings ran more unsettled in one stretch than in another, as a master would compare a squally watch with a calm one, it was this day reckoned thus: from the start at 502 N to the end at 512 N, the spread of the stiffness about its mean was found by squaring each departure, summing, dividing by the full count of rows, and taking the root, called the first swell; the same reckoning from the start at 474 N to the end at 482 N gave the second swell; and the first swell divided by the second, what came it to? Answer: 0.6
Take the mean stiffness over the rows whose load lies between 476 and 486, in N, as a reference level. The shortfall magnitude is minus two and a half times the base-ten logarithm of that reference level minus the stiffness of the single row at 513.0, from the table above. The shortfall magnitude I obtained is -0.34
